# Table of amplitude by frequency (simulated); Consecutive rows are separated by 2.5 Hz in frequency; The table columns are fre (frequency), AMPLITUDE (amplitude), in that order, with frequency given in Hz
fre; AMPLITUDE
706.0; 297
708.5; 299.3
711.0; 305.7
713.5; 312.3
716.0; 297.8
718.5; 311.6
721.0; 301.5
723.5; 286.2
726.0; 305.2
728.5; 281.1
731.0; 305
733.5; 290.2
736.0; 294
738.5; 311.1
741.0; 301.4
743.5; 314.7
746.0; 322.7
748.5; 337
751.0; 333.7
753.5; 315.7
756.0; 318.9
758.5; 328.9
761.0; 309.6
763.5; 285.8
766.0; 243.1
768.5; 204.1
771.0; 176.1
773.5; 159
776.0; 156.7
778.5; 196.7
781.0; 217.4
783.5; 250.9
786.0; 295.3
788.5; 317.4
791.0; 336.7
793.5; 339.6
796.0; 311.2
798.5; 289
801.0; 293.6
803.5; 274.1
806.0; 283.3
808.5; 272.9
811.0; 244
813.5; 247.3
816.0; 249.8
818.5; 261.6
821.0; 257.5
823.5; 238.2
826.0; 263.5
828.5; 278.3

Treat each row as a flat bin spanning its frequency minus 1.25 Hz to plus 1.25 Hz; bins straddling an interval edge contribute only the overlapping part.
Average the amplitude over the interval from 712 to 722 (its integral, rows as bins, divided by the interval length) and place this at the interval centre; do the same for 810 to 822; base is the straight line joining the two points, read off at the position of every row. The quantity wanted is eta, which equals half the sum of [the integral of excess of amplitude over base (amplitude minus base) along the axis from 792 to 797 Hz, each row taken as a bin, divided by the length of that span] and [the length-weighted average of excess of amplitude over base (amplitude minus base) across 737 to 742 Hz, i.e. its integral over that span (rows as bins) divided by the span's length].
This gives 38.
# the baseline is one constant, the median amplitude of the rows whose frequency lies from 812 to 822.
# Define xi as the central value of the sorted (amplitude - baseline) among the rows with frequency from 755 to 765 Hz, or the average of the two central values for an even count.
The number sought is 61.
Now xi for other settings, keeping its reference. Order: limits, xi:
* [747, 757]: 73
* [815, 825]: 0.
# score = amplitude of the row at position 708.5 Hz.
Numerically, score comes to 299.3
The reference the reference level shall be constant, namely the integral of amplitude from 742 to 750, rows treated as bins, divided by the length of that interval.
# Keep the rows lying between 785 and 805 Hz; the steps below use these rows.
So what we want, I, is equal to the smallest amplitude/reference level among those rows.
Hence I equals 0.85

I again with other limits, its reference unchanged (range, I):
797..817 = 0.75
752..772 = 0.54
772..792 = 0.48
